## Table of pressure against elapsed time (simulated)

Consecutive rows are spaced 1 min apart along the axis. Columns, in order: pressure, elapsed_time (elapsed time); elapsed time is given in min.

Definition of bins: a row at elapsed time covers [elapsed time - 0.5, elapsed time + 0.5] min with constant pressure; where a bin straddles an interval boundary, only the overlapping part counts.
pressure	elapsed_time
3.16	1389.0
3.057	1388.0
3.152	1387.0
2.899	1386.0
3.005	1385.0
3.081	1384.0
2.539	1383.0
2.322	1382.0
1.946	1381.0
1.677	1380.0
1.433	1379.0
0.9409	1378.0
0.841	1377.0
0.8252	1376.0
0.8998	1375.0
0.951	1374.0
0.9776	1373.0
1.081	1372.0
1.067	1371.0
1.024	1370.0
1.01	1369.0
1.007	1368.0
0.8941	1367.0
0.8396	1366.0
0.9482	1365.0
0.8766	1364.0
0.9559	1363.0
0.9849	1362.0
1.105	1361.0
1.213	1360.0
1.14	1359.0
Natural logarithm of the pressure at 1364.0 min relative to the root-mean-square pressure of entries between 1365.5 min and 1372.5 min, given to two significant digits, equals -0.12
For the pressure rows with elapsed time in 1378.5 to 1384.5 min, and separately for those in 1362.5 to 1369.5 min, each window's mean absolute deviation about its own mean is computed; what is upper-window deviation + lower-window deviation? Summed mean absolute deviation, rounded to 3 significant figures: 0.535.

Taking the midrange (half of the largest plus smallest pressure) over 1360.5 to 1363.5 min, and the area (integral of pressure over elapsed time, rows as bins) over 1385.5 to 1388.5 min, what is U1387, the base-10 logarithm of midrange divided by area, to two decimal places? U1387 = -0.95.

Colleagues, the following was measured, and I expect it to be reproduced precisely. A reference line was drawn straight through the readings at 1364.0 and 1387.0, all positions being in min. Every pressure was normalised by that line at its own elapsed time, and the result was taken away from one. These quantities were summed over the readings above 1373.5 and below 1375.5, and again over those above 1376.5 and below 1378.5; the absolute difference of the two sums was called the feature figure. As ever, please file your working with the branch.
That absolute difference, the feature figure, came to 0.16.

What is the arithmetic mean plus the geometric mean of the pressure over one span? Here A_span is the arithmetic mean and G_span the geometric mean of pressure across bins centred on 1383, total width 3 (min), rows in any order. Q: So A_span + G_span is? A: 5.3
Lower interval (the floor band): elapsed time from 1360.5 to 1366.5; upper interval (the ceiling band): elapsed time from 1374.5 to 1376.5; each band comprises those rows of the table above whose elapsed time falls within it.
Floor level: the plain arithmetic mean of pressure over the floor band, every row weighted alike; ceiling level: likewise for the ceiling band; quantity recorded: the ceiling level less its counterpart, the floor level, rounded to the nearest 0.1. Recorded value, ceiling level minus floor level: -0.1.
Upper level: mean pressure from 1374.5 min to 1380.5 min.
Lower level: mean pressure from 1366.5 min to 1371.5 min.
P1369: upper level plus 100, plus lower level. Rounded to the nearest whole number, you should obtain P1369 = 102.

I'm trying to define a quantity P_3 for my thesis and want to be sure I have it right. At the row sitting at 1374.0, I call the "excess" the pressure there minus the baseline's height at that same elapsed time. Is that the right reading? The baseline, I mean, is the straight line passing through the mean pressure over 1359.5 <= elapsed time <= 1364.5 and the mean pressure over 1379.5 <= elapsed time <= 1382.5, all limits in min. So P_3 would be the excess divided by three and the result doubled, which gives -0.45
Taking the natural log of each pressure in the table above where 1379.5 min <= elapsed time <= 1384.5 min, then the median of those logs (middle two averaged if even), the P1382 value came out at 0.84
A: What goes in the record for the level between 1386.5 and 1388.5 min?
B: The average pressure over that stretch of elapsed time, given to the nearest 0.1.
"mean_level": 3.1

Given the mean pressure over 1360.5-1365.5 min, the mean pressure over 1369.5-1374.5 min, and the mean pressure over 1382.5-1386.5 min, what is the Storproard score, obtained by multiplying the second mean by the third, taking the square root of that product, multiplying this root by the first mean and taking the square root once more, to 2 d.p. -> 1.29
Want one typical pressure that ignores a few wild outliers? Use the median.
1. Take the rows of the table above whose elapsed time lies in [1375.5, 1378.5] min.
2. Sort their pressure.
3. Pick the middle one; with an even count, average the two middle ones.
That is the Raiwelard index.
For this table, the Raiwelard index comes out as 0.841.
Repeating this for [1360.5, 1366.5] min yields 0.952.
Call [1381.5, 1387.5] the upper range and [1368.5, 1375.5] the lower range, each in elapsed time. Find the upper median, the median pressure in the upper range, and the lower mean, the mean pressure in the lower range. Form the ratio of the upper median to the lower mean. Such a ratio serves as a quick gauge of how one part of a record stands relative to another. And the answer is 2.9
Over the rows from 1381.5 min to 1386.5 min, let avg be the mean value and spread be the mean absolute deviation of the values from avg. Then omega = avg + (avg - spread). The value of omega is 5.27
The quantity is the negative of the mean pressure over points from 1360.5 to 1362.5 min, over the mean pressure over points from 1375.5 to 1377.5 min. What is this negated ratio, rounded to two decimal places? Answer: -1.25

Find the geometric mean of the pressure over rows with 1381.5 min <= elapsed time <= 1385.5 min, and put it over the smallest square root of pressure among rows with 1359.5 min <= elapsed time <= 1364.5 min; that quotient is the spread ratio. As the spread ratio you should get 2.9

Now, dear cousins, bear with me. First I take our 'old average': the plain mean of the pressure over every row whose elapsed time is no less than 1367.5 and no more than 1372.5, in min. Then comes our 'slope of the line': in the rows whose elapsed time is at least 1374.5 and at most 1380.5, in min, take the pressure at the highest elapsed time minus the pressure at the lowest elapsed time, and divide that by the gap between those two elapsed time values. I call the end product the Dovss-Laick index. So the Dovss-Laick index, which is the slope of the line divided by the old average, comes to 0.15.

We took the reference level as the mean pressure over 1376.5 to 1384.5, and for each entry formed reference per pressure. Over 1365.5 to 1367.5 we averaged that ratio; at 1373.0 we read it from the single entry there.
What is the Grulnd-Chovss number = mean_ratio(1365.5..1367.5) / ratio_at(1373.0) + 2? 3.13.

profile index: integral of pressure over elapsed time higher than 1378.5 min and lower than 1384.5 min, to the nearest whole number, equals 13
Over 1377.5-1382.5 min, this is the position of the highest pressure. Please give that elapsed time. 1382.0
